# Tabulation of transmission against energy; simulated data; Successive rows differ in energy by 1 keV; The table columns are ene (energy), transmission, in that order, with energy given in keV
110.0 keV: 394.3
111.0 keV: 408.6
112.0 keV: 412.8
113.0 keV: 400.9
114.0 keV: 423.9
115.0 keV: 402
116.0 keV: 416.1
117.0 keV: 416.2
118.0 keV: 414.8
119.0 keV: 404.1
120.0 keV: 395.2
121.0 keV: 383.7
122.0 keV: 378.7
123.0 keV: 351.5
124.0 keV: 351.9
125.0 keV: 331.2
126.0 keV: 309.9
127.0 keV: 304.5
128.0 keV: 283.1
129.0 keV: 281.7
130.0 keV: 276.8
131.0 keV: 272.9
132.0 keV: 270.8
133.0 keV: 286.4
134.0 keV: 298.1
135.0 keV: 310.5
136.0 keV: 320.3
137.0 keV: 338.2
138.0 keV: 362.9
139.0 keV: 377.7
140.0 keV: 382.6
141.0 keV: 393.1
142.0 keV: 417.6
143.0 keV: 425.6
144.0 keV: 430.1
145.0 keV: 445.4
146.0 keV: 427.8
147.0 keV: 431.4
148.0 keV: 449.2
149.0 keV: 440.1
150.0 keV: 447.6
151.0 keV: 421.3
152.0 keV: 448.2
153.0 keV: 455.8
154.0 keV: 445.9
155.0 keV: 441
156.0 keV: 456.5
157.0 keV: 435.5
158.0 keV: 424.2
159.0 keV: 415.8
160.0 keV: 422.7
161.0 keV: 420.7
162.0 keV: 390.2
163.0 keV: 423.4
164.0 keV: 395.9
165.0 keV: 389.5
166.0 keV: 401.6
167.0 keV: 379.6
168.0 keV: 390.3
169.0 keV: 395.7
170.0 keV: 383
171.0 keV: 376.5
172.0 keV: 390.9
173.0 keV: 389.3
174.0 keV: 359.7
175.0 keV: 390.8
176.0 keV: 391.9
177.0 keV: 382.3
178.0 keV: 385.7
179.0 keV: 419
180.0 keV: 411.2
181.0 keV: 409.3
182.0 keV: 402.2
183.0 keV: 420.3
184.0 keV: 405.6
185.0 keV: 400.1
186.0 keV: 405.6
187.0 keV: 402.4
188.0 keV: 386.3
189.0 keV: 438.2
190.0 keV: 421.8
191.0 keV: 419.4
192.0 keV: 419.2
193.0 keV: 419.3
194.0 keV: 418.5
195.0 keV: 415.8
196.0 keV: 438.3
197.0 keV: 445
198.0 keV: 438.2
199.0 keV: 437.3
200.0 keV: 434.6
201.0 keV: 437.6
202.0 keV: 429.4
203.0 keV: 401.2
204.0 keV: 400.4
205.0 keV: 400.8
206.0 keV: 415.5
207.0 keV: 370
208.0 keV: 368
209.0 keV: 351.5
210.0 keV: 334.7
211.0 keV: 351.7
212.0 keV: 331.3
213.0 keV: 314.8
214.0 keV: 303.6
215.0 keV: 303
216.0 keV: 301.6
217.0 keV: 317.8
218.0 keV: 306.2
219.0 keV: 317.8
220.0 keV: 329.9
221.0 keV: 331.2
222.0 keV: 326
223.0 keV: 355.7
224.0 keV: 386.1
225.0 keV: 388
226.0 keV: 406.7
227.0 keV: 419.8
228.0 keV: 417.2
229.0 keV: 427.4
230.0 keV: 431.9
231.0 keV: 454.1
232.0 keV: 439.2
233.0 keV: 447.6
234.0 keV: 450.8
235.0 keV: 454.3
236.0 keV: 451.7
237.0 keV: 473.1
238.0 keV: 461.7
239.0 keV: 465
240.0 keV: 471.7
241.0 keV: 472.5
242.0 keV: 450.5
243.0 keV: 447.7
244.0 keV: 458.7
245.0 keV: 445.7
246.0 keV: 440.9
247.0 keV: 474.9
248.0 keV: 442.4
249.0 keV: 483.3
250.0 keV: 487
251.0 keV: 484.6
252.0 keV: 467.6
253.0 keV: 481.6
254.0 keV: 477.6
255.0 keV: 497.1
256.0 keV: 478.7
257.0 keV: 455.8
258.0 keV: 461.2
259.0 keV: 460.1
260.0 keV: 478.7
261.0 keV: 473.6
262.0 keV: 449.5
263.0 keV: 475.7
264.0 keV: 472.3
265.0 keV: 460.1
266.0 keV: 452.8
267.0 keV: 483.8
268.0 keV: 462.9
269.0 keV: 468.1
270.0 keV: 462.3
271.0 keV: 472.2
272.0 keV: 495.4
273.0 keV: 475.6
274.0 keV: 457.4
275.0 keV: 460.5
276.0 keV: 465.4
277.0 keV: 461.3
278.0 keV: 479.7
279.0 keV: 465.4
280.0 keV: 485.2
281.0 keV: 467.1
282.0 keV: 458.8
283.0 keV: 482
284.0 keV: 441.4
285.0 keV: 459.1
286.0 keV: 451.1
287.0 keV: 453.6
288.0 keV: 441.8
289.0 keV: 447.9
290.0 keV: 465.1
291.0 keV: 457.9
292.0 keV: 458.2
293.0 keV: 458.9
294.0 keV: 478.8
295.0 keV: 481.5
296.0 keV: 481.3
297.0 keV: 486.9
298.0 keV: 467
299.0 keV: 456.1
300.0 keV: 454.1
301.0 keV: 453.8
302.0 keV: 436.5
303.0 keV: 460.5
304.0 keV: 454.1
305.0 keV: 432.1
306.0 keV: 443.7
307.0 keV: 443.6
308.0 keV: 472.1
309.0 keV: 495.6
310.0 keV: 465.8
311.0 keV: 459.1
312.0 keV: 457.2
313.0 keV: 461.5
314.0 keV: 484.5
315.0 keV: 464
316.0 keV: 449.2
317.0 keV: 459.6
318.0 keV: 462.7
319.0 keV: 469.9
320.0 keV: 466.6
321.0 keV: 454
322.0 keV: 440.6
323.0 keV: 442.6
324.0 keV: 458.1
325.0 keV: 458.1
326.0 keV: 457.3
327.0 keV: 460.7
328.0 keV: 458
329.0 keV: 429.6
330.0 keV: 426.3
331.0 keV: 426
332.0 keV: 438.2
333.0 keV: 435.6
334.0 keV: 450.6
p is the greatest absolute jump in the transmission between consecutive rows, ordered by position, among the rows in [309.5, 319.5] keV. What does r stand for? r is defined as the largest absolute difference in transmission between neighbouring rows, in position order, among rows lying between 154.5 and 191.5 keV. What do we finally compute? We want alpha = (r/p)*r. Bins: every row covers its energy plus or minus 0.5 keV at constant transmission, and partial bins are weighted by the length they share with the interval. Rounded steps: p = 23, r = 52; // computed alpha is 117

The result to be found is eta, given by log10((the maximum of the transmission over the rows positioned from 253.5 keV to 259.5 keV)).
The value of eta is 2.70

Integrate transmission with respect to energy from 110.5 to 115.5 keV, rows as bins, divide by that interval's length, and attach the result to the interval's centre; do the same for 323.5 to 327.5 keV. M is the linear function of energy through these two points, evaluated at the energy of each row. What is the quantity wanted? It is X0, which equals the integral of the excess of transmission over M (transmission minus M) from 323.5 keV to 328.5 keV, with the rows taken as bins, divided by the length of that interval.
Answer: 0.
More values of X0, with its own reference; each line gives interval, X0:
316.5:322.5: 2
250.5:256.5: 39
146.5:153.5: 24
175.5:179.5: -30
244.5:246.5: 3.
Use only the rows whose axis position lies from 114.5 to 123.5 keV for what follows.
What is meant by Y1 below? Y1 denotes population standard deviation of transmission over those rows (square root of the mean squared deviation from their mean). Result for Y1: 20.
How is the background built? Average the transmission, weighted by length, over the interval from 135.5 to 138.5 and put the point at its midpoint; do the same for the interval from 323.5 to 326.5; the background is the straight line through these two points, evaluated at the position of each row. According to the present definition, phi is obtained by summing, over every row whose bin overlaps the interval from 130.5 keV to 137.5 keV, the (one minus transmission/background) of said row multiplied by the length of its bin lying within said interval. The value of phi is 0.8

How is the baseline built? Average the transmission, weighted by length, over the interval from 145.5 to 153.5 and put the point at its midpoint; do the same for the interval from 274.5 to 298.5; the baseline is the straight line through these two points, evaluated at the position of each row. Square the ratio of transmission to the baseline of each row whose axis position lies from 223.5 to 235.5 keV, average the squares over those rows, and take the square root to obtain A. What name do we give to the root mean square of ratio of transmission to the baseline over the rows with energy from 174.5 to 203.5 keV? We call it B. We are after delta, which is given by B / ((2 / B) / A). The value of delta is 0.40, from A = 0.94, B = 0.93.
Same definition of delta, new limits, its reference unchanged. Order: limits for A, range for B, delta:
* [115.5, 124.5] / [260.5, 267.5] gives 0.46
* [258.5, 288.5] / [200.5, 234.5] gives 0.35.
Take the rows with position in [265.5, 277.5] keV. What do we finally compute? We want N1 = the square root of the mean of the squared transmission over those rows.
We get 468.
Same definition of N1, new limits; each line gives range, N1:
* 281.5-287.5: 458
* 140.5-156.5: 436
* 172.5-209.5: 408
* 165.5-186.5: 395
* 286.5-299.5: 464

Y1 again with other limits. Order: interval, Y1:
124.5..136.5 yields 19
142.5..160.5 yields 12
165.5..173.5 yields 8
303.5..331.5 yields 16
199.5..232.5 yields 48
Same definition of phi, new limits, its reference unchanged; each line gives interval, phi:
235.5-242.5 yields -1.0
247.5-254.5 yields -1.1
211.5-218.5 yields 1.4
